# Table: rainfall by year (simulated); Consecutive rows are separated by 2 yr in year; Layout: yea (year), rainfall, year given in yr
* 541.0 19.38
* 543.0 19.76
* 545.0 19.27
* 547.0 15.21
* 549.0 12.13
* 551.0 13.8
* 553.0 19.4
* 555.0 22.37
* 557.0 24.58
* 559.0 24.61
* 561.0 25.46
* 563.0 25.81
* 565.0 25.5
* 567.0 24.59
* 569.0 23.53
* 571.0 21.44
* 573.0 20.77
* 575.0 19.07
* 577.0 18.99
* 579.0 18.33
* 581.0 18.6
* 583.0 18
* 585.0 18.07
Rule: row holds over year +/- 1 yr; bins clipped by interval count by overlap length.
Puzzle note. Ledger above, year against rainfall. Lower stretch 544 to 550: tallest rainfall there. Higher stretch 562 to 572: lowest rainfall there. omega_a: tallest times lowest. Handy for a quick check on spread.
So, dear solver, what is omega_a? 413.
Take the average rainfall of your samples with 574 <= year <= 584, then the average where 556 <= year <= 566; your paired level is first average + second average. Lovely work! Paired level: 43.8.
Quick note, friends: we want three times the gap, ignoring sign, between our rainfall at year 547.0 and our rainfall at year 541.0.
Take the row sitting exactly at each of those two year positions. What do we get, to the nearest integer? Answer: 13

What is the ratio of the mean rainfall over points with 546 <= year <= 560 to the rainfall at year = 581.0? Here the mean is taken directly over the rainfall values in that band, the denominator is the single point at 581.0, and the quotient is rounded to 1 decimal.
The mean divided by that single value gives 1.0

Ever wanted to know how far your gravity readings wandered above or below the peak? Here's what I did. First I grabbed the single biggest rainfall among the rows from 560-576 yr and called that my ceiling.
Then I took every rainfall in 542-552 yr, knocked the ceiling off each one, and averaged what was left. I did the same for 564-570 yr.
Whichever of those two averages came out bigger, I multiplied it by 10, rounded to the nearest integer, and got -13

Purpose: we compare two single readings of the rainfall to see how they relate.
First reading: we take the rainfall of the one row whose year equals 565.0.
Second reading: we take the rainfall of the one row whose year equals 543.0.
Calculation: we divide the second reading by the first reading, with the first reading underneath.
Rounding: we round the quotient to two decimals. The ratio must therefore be 0.77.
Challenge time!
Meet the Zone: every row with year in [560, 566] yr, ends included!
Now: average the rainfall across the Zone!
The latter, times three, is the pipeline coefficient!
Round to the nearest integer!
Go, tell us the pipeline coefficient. 77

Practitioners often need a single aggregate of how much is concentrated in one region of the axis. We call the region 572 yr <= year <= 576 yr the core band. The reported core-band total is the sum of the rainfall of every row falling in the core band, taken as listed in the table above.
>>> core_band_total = 40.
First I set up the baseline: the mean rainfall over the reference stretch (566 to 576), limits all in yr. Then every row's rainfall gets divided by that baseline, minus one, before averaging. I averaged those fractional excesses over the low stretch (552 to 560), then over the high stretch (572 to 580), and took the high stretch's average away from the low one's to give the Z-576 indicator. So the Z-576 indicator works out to 0.2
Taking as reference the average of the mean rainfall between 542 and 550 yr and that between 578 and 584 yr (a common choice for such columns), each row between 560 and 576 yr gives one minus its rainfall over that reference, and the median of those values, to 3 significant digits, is -0.379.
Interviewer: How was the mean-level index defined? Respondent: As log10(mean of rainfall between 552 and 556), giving 1.32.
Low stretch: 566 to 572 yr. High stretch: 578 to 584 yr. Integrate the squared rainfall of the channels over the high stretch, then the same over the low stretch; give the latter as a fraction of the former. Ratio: 1.6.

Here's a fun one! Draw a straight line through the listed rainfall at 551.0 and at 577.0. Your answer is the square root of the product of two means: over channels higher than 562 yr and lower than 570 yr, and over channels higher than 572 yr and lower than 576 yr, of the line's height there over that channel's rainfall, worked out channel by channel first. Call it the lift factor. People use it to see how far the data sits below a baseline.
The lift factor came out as 0.79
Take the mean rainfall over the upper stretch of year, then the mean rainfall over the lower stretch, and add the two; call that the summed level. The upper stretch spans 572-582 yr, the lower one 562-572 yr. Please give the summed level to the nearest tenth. 43.3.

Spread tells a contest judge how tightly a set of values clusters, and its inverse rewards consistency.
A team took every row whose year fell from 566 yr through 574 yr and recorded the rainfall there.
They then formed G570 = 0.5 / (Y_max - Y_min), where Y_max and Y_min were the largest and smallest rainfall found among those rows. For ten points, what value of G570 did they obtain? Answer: 0.13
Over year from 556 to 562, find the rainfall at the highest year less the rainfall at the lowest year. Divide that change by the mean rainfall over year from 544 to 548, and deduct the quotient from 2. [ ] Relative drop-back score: 1.95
